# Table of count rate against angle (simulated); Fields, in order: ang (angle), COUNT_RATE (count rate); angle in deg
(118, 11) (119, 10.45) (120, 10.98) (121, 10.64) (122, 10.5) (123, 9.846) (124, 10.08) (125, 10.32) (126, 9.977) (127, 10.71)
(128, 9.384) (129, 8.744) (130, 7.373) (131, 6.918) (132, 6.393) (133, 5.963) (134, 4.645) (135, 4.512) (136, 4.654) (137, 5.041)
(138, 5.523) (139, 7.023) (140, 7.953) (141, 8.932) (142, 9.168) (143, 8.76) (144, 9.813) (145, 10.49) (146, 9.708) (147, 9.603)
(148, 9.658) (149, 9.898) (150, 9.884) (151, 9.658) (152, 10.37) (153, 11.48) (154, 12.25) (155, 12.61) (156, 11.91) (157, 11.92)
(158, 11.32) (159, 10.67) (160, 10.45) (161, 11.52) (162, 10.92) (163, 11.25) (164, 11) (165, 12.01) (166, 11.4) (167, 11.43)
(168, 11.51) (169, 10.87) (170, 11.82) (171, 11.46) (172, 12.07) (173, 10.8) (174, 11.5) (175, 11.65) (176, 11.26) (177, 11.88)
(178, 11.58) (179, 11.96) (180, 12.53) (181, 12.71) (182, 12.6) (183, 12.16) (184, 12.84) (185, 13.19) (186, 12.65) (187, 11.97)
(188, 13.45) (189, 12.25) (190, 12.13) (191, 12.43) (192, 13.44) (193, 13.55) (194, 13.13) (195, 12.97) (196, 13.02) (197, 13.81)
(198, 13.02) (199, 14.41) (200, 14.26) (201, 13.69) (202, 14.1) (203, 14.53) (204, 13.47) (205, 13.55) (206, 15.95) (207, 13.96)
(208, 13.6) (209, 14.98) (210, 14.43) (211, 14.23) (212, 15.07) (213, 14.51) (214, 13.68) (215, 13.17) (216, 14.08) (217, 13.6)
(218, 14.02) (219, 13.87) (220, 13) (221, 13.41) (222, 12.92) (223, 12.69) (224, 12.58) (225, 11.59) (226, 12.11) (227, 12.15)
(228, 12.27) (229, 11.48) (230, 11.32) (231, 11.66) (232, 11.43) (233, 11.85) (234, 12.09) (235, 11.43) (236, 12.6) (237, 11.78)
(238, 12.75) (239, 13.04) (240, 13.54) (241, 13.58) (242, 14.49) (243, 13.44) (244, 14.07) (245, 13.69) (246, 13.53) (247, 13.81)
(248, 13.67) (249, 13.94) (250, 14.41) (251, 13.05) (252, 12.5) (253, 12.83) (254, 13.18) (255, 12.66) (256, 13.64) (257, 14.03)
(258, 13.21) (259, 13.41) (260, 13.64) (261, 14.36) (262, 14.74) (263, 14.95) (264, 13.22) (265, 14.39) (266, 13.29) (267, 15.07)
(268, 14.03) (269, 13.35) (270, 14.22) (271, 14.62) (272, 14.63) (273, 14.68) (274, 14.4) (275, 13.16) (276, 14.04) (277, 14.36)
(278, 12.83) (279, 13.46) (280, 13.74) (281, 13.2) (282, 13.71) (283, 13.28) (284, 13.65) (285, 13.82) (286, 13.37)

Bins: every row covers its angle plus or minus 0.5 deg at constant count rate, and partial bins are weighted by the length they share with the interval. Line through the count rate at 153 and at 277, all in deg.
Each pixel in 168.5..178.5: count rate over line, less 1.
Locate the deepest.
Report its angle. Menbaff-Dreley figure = 173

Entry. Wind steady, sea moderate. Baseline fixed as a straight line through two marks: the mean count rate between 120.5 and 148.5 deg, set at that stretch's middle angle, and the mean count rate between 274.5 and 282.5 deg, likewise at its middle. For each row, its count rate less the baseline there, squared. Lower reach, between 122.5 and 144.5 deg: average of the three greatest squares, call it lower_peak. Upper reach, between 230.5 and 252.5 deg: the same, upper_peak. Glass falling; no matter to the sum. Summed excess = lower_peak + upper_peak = 17.7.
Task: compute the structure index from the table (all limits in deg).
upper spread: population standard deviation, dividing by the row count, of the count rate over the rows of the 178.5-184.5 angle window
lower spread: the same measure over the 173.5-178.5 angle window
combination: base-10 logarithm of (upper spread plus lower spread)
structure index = -0.29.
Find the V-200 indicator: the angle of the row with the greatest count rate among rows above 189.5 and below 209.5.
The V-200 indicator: 206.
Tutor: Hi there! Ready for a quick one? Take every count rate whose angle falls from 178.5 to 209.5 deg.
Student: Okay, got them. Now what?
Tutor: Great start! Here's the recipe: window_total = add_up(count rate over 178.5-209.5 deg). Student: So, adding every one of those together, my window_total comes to 412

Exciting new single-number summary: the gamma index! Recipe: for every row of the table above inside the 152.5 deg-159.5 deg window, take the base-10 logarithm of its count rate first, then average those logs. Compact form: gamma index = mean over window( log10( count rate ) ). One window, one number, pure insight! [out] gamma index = 1.07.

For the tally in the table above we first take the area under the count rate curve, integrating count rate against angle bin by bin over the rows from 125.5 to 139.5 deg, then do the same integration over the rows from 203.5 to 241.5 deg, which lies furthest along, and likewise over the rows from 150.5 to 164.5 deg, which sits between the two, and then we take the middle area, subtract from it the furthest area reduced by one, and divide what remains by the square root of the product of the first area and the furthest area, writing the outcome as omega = -1.5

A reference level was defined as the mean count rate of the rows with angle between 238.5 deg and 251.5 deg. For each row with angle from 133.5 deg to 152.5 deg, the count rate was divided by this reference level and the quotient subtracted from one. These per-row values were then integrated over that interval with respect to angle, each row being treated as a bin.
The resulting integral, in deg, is 7.67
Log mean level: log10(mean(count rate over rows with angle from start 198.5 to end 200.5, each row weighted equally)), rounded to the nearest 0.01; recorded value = 1.16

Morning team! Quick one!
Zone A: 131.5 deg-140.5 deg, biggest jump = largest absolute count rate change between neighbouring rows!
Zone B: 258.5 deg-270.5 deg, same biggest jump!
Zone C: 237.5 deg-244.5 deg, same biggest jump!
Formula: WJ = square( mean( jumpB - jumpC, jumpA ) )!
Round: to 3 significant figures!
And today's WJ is 1.24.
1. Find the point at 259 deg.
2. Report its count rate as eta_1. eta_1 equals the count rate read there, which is 13.41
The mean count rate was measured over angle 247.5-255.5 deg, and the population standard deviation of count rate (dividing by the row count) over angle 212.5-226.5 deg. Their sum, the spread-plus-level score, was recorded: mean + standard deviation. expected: 14.1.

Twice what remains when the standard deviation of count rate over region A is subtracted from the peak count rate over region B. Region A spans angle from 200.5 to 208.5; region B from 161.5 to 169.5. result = 22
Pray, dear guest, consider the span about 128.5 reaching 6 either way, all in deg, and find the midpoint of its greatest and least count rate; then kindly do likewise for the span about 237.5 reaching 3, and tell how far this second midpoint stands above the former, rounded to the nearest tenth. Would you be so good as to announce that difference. 4.8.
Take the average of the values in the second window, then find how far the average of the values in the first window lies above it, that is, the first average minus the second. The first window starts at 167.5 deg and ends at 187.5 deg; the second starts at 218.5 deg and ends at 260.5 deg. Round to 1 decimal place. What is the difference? -1.0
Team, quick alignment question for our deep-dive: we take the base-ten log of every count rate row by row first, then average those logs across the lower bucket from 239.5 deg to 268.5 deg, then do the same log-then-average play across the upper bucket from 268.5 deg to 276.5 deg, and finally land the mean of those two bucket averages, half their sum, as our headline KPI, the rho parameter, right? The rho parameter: 1.14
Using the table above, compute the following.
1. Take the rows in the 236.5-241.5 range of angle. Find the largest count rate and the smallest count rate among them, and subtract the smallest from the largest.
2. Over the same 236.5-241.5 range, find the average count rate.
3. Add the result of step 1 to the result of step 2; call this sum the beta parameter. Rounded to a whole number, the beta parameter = 15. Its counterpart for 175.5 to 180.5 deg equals 13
